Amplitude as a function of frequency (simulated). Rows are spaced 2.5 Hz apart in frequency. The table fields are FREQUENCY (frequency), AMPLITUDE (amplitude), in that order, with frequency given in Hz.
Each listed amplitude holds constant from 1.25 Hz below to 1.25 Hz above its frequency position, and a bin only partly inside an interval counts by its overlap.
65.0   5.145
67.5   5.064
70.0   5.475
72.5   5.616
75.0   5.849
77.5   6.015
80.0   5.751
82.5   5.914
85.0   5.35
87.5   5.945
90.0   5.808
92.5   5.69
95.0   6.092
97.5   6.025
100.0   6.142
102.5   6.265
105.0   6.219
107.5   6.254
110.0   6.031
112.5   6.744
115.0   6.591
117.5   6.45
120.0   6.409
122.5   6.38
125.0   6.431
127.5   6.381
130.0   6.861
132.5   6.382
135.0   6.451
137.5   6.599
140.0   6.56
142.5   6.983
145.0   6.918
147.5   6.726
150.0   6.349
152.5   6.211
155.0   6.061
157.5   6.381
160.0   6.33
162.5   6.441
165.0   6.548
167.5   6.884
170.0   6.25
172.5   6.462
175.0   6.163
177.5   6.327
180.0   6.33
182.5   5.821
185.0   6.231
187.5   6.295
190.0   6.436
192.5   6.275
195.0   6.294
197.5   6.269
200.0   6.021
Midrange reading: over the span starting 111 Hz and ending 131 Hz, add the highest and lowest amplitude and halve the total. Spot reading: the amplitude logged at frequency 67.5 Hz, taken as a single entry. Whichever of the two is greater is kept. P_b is 6.62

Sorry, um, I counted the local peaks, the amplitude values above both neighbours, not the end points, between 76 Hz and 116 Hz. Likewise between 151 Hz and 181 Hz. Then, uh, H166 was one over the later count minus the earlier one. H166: -0.33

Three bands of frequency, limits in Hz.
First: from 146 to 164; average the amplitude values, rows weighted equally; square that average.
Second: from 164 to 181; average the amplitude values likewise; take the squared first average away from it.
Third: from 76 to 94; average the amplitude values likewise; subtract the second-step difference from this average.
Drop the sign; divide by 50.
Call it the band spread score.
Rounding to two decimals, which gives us 0.80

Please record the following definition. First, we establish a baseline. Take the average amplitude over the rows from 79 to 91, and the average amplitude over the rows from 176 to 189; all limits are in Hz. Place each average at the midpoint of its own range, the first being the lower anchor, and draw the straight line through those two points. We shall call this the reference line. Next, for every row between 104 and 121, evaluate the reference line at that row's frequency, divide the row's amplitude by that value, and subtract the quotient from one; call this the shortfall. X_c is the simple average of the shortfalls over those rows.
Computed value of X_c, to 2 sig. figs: -0.086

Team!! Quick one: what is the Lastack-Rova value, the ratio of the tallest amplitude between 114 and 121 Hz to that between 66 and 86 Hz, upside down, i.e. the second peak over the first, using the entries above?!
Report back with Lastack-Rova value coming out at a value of 0.91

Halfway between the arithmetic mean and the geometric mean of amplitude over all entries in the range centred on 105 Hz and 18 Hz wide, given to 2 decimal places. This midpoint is 6.24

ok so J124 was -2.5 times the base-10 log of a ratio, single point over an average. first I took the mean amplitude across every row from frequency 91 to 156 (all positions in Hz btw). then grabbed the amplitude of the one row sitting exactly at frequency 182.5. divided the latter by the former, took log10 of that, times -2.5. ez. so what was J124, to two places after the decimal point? 0.10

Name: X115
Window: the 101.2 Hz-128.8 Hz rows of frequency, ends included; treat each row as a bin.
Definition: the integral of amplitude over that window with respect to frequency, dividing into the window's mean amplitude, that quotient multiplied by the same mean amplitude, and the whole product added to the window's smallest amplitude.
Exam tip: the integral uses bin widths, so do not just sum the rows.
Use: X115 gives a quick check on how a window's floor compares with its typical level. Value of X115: 6.26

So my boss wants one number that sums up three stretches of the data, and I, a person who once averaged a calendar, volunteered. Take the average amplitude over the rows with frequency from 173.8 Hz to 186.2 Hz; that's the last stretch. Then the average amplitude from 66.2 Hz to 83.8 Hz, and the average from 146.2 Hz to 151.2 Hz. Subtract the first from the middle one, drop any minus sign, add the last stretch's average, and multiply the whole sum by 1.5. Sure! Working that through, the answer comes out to 10.6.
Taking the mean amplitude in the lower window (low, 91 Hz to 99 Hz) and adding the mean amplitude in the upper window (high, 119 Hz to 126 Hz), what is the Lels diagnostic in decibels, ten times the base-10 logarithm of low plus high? 10.9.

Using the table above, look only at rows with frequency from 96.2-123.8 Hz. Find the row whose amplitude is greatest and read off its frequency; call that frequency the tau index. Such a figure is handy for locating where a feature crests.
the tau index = 112.5 Hz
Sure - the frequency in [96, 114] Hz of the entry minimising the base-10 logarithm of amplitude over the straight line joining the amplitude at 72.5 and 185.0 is 110.0 Hz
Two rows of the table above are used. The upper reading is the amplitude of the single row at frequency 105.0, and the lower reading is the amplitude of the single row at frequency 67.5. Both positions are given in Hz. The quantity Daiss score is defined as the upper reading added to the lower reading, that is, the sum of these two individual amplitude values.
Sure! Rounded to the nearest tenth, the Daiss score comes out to 11.3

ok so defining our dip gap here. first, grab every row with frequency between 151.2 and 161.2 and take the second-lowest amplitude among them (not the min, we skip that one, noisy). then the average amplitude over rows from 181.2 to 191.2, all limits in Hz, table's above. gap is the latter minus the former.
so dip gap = 0.0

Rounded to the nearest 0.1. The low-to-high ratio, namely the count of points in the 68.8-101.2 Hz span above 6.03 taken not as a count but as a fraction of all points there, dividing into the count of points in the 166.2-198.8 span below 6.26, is 26.0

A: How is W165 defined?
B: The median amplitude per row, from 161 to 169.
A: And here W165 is 6.55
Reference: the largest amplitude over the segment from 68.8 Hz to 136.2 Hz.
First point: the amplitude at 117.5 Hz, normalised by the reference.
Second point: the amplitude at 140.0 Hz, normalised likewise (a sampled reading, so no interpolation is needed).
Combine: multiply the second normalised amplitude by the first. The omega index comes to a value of 0.90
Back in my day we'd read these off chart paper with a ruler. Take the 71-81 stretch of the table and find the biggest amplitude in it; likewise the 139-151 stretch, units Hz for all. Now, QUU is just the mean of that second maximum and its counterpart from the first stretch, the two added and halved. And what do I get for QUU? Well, 6.50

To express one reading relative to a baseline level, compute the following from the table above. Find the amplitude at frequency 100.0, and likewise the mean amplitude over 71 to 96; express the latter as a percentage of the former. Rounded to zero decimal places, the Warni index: 94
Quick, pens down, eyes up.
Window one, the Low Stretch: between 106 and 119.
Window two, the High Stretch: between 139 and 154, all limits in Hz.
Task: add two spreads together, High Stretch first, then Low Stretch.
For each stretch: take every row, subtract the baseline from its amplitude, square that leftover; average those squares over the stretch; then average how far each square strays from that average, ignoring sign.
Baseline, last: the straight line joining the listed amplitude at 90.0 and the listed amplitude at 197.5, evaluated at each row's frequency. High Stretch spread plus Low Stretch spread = 0.50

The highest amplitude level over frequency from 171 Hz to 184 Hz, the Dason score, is 6.462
